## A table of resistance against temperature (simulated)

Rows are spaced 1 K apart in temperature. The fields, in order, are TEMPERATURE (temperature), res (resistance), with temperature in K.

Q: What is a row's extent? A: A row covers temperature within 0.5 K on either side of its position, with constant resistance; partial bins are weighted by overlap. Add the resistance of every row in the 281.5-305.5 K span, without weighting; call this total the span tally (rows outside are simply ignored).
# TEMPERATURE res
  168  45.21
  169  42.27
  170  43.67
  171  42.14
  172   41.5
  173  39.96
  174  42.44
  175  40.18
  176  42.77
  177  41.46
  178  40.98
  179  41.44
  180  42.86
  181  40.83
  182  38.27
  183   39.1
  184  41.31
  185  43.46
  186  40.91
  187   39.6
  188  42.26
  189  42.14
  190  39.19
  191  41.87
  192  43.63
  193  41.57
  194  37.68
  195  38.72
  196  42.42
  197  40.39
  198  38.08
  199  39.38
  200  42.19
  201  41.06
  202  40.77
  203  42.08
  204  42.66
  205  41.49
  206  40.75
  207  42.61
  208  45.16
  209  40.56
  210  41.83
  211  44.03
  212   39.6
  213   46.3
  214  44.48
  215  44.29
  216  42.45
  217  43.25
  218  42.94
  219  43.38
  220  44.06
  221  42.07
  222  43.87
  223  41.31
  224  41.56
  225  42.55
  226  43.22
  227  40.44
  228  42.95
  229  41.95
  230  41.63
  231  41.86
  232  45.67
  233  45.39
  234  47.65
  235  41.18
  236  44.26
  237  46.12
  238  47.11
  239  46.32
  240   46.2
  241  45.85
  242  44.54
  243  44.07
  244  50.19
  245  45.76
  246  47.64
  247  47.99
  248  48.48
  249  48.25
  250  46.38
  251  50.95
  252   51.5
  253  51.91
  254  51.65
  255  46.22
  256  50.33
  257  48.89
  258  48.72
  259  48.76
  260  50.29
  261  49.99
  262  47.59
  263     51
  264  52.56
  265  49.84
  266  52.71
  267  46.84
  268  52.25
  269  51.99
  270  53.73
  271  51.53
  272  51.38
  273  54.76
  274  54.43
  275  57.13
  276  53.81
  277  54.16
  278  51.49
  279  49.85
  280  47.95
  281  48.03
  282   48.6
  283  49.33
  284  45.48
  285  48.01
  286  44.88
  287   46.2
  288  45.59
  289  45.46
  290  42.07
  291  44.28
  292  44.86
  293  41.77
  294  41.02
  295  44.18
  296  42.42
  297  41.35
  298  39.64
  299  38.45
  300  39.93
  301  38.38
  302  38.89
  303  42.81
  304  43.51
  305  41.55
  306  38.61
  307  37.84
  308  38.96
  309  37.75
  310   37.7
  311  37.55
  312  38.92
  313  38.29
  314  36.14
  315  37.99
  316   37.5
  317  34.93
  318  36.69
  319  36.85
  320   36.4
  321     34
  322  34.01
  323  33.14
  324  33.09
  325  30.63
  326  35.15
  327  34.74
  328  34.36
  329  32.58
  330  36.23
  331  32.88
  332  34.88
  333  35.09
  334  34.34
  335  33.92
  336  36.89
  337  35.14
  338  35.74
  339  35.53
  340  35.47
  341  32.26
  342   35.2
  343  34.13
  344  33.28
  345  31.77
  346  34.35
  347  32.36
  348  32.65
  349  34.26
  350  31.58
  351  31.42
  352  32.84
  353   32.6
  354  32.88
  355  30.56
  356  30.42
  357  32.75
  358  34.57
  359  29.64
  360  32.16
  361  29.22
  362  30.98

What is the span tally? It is 1039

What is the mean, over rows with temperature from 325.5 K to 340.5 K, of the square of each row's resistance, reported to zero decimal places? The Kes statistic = 1217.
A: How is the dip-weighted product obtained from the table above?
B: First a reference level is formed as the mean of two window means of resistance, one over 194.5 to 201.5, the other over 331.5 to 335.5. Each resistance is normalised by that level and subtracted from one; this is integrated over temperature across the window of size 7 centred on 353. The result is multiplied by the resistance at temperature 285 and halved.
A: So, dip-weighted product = 26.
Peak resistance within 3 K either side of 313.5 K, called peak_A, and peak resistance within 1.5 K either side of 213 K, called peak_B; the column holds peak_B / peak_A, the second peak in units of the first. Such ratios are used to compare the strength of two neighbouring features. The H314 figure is 1.19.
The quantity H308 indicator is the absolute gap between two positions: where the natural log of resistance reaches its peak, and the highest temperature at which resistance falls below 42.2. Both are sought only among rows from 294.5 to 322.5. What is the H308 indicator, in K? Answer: 27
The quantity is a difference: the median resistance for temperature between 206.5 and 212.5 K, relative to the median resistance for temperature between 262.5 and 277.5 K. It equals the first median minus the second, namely -10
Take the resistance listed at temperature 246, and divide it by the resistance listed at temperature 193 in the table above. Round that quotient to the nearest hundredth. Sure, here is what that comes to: 1.15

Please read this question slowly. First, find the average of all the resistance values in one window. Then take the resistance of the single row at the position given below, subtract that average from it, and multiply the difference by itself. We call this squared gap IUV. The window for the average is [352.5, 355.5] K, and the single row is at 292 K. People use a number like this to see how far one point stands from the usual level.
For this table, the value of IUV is 165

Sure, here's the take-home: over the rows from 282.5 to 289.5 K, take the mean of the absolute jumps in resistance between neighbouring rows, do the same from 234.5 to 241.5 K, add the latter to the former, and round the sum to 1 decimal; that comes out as 3.1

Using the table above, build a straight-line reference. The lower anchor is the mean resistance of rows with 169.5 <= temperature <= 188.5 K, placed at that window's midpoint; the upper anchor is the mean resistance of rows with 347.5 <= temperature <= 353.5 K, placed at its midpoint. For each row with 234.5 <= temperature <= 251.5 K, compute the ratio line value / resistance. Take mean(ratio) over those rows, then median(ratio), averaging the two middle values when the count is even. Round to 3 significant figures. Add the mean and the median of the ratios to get 1.65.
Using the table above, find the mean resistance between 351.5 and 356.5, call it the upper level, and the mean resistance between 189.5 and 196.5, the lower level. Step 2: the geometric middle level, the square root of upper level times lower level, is 36.0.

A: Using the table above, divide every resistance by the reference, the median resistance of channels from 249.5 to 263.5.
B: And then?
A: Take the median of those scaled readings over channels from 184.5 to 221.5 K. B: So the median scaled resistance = 0.84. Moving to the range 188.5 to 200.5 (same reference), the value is 0.82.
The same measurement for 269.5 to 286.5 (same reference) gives 1.02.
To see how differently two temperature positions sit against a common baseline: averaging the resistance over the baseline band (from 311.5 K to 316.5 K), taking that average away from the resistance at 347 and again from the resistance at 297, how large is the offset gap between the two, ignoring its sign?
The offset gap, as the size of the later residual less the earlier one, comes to 9.0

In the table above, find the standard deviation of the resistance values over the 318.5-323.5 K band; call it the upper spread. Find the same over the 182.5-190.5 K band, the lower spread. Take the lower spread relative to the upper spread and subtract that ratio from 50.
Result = 49.0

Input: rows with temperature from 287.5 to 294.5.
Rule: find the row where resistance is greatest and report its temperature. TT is 288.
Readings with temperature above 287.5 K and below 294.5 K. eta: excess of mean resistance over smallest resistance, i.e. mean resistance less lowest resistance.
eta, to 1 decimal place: 2.6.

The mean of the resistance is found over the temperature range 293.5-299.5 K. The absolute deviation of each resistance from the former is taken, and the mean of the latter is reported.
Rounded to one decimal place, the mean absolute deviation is 1.5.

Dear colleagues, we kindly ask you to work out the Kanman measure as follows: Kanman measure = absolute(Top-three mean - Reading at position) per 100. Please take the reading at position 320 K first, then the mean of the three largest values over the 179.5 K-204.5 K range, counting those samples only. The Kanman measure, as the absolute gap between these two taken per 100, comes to 0.069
